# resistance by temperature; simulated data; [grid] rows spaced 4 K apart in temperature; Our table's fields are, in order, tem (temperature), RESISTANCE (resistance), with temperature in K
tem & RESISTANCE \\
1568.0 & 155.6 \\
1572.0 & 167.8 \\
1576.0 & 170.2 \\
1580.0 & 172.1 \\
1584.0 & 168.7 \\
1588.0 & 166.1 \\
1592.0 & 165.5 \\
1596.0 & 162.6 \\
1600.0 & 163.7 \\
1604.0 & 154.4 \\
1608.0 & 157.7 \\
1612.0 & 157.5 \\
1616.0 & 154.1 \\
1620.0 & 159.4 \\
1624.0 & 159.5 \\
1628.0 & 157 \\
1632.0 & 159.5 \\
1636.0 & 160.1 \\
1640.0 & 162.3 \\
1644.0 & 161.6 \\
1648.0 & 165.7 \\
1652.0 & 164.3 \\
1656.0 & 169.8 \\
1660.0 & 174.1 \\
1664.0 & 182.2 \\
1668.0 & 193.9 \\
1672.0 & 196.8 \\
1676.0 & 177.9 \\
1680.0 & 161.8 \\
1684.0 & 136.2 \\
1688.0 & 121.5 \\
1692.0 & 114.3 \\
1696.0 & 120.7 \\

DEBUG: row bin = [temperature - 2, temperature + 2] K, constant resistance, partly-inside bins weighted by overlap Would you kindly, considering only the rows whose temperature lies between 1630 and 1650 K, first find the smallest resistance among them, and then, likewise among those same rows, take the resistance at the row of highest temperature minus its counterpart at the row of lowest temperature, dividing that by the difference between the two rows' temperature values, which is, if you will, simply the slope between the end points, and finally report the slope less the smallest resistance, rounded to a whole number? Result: -159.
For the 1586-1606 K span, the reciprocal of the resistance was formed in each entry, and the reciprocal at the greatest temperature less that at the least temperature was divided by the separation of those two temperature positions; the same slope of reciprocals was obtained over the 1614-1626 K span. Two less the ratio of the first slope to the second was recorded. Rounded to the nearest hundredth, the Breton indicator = 3.04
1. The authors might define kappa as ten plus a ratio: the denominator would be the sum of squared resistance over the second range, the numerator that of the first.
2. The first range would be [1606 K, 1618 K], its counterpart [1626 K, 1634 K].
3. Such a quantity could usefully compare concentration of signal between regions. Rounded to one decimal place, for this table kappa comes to 11.5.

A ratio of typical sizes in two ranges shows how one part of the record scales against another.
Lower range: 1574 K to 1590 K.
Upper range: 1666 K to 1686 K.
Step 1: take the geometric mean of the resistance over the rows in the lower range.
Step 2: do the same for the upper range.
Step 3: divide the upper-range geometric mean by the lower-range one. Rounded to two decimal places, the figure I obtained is 1.01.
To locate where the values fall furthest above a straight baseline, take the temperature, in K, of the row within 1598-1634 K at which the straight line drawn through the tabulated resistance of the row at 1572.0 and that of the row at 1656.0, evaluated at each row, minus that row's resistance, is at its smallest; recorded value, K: 1600.0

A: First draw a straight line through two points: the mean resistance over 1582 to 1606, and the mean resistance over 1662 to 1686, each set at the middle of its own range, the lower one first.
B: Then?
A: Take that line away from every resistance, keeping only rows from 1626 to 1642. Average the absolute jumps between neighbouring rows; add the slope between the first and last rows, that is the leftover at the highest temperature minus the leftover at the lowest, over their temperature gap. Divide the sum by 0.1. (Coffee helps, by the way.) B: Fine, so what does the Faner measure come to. 15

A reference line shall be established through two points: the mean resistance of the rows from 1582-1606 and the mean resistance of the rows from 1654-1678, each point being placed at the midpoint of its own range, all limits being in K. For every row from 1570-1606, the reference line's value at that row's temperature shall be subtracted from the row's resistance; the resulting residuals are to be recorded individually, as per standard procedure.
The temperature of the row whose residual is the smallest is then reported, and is 1604.0 K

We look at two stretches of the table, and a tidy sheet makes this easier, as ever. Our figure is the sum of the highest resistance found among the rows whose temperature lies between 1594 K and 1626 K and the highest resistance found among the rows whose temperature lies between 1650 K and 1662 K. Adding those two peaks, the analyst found 338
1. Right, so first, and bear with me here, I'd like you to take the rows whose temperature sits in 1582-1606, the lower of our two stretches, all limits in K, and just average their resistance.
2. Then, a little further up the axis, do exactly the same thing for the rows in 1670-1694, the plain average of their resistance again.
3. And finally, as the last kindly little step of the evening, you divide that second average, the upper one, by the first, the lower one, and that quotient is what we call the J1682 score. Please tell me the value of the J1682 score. 0.93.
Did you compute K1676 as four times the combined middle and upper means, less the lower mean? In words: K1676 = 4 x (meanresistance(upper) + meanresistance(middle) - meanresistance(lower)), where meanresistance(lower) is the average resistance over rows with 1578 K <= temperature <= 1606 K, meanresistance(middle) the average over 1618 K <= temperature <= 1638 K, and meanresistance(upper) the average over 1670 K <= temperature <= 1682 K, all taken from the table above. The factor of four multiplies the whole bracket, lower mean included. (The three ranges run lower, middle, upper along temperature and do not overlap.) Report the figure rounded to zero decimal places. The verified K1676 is 693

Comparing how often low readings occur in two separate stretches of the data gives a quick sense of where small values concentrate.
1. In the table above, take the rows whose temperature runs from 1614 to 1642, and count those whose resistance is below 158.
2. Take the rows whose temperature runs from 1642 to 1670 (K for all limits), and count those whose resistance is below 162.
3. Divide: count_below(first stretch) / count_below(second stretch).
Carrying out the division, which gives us 2.0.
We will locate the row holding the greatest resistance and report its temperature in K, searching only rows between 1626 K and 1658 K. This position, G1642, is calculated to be 1656.0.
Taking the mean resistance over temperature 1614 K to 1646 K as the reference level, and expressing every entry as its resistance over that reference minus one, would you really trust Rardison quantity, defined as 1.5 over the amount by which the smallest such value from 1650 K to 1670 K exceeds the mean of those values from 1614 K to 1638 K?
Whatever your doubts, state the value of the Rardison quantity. 40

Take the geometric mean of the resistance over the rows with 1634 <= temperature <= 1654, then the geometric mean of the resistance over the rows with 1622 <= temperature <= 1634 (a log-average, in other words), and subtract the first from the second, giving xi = -4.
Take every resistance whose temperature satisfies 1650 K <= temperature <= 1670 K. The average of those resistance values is 177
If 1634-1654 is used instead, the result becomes 163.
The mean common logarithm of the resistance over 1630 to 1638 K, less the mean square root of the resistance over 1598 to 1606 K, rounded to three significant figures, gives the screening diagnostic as -10.4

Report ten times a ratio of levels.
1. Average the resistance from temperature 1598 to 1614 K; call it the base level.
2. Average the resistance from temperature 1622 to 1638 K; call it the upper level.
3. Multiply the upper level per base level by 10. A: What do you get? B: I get 10.0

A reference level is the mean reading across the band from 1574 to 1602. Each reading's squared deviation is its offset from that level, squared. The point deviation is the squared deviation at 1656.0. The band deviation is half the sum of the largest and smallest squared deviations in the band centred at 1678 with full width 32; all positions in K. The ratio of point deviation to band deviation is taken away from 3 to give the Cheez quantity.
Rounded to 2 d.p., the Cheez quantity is 2.99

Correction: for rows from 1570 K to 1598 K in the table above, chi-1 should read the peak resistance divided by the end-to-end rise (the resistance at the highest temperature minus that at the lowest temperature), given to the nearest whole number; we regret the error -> -33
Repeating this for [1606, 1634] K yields 89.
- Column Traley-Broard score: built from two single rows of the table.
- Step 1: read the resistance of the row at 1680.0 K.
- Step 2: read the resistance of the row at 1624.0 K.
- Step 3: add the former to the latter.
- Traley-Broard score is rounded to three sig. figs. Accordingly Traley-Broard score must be 321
